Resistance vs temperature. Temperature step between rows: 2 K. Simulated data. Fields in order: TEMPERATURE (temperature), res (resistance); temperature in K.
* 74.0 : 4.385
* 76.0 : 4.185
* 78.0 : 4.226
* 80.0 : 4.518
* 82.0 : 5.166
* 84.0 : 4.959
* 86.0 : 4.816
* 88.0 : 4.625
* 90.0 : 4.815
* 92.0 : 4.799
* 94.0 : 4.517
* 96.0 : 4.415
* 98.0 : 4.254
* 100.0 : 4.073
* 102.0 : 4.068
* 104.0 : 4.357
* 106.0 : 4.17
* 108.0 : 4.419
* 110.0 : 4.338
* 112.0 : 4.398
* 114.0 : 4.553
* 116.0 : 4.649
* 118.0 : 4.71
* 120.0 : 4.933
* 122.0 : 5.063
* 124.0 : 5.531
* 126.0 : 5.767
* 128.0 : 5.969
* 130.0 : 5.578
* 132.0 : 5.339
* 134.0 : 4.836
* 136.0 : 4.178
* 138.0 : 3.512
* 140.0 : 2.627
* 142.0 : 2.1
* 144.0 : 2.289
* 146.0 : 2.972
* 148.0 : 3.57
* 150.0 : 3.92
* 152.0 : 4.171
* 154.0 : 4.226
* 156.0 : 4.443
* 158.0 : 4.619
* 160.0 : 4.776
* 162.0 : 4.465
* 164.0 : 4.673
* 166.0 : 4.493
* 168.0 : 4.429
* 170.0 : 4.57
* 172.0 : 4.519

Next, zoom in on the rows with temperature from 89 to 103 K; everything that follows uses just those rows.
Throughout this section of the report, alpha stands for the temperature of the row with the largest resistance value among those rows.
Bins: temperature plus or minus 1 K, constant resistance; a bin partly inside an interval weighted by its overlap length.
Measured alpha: 90.0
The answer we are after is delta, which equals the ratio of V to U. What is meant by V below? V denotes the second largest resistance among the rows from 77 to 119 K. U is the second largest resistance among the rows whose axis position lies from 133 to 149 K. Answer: 1.2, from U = 4.178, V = 4.959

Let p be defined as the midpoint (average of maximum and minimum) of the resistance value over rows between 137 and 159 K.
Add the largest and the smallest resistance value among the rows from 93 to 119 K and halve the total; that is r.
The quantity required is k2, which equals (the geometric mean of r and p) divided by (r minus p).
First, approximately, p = 3.36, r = 4.4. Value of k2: 4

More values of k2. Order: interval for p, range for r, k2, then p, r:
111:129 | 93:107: -5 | 5.18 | 4.3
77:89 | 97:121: -24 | 4.70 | 4.5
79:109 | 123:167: -7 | 4.62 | 4.0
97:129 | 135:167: -3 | 5.02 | 3.4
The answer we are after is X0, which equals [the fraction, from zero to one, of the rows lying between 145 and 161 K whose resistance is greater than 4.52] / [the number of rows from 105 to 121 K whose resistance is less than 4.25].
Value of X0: 0.25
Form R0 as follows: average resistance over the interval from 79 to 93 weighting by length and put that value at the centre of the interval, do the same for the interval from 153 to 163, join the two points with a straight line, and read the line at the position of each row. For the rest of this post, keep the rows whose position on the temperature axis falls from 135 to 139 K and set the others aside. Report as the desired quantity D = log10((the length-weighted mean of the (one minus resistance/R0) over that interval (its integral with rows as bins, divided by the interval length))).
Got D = -0.79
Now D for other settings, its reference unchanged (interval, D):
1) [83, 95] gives -2.02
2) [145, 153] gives -0.71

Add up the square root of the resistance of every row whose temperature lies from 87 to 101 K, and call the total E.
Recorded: 14.8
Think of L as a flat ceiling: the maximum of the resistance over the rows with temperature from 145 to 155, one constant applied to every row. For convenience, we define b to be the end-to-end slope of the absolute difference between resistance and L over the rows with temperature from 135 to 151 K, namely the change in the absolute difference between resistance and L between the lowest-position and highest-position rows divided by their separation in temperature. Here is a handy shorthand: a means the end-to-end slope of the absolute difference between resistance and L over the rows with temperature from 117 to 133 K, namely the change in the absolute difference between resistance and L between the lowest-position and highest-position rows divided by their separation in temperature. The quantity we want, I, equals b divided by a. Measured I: 0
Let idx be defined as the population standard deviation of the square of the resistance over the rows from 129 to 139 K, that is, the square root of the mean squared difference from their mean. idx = 6.9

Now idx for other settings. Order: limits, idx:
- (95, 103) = 1.2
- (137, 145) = 3.1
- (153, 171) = 1.4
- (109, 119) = 1.3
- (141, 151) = 4.2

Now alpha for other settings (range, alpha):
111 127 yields 126.0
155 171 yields 160.0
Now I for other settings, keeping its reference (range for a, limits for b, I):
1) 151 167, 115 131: 4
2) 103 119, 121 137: -2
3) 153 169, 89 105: -2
